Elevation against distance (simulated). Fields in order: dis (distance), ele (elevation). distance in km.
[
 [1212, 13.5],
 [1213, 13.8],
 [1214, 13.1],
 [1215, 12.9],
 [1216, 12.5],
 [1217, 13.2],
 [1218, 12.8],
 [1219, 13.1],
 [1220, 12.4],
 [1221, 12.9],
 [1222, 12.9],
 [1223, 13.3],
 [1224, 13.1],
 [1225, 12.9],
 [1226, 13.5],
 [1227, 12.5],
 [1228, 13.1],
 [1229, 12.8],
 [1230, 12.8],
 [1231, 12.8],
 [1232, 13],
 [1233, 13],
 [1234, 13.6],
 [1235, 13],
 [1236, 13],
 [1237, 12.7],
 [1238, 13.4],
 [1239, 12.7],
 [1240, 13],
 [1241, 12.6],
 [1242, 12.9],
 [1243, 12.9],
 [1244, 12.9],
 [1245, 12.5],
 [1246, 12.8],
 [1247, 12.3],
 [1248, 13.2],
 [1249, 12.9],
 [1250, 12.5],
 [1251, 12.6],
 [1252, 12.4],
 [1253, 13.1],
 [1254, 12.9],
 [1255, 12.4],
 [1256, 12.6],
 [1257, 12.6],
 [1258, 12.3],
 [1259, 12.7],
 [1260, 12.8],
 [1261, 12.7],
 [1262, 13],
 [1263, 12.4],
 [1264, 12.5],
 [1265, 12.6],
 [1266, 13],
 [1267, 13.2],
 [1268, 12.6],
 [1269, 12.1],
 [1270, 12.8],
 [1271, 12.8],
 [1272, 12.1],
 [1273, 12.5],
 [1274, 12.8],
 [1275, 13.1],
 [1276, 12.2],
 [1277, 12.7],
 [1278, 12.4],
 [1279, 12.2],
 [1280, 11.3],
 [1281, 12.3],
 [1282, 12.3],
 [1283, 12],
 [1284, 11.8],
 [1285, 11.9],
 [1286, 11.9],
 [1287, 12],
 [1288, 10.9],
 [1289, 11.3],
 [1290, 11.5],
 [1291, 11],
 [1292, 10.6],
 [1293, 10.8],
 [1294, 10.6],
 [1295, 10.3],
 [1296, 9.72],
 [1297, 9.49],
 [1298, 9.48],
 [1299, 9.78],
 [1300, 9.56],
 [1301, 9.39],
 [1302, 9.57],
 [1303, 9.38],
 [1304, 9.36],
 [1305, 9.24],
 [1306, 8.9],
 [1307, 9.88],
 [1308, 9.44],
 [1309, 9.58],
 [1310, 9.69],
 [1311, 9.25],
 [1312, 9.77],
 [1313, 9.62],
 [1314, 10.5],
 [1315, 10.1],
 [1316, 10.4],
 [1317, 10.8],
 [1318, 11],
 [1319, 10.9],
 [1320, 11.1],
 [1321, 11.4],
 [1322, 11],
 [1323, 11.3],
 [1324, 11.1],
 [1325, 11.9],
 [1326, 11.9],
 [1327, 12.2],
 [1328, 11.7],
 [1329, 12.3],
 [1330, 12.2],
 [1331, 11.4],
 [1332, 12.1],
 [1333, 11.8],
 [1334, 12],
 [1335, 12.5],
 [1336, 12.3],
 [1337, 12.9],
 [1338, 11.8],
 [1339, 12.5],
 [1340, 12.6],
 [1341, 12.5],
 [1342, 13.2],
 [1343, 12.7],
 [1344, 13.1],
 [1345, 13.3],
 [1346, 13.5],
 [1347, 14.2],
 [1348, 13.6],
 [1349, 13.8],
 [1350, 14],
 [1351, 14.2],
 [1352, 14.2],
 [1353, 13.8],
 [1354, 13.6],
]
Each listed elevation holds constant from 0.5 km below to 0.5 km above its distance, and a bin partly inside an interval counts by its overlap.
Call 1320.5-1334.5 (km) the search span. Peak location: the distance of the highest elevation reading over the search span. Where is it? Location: 1329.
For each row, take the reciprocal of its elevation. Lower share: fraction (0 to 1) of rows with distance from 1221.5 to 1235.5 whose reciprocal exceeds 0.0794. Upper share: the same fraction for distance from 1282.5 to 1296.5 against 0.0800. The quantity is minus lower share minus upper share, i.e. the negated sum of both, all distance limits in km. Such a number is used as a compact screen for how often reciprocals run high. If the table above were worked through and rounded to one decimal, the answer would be -1.1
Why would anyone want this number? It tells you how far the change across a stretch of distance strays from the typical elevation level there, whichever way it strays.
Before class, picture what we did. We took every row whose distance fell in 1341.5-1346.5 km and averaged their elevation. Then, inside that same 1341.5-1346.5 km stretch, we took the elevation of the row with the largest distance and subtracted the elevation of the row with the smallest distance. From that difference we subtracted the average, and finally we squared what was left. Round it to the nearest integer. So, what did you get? 165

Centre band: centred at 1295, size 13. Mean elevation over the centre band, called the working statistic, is 10.3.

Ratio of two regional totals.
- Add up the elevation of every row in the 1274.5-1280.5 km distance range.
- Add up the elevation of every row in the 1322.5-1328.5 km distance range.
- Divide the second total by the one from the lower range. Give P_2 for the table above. 0.95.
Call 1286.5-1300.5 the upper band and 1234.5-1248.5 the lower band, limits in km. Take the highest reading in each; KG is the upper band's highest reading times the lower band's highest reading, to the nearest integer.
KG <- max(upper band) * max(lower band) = 161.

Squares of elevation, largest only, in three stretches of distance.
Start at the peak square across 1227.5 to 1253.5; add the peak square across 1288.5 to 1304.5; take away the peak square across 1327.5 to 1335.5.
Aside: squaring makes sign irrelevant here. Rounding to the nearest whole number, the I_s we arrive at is 161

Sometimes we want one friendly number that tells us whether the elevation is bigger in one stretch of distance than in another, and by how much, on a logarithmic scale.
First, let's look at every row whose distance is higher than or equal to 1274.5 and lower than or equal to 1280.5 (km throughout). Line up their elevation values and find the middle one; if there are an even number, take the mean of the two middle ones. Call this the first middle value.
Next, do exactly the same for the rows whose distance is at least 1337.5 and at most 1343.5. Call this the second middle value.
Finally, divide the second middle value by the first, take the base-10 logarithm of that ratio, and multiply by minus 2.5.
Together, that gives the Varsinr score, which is -0.022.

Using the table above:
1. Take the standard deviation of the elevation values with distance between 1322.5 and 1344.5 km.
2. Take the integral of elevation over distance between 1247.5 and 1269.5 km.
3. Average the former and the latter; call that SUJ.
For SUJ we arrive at 140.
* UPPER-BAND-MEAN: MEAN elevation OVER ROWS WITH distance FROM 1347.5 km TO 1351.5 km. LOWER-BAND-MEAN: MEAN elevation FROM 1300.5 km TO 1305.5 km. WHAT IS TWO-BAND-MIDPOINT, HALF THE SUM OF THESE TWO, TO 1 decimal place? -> 11.6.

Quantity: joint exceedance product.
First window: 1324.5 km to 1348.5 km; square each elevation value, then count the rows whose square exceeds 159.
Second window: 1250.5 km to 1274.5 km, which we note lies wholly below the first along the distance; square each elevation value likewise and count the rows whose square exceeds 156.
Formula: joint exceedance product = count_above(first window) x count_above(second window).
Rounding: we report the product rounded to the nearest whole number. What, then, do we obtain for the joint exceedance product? 144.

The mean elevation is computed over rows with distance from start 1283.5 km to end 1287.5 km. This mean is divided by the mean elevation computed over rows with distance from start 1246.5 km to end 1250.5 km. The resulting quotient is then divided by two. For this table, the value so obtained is 0.47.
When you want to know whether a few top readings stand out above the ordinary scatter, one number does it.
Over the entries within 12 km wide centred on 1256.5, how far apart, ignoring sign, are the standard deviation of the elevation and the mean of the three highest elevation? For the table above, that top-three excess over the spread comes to 12.8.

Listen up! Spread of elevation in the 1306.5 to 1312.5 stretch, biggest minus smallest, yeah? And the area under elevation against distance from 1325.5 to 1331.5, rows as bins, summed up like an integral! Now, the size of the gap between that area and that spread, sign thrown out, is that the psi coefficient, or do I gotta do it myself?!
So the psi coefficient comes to 71.1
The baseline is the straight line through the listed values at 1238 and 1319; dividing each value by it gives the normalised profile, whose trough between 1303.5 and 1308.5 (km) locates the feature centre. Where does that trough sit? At 1306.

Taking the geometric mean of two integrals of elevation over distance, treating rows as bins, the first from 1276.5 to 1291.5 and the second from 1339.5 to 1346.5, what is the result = 127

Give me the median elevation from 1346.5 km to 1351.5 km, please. 14.0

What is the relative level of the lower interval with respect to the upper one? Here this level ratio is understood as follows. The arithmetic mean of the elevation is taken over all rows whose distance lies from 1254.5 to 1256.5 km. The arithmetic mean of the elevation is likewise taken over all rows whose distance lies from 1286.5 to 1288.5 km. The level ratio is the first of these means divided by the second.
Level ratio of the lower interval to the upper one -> 1.09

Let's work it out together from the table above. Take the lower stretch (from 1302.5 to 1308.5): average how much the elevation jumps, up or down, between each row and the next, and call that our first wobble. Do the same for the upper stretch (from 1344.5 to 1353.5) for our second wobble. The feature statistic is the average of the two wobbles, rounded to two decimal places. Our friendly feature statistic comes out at 0.35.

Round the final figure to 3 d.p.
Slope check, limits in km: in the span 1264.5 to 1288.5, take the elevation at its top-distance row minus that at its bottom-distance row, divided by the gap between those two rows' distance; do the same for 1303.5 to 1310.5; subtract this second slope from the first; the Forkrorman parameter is -0.129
